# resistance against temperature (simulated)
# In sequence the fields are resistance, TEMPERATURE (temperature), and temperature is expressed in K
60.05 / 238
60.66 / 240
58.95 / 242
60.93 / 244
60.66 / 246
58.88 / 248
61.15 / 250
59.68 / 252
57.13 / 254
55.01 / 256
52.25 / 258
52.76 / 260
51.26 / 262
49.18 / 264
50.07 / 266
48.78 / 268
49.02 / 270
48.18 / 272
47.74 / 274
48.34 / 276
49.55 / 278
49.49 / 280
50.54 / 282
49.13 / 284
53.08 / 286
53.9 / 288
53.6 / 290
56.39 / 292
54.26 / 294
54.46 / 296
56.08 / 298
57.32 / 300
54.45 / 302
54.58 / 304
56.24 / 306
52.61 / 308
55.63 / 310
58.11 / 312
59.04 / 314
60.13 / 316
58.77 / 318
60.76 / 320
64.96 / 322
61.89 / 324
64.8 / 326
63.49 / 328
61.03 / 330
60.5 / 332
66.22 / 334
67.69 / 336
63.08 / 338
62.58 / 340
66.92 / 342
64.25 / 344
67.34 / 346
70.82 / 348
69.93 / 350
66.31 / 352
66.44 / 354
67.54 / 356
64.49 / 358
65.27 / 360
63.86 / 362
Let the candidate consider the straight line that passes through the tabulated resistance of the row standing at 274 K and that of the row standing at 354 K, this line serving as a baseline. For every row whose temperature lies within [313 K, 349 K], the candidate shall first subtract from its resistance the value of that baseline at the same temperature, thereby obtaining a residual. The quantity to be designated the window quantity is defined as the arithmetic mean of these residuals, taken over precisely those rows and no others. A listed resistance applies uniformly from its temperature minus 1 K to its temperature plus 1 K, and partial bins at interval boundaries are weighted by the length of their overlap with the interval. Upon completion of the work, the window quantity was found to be 2.5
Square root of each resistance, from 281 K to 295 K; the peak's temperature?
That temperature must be 292 K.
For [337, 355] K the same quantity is 348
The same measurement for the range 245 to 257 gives 250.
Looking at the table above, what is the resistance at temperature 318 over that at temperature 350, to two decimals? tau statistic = 0.84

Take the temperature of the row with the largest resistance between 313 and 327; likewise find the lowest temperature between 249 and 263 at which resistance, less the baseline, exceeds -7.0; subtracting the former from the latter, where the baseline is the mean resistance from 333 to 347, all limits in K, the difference -72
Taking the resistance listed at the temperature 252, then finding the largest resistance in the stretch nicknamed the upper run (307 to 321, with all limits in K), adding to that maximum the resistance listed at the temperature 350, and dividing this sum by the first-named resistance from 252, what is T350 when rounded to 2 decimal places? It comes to 2.19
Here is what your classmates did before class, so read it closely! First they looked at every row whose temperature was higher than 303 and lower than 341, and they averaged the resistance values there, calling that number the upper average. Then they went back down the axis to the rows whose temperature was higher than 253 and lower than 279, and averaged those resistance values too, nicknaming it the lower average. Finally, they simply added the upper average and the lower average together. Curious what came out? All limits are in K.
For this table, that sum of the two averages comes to 111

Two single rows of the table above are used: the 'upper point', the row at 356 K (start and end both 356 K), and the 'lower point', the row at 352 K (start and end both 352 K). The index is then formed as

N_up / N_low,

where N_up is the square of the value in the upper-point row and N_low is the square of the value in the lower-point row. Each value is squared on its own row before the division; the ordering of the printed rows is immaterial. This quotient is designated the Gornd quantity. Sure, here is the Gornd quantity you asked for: 1.04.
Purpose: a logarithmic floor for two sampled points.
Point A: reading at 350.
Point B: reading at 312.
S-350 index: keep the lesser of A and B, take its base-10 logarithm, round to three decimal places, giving 1.764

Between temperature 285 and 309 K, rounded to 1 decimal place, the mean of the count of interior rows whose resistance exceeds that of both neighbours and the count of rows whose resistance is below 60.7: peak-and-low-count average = 8.0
